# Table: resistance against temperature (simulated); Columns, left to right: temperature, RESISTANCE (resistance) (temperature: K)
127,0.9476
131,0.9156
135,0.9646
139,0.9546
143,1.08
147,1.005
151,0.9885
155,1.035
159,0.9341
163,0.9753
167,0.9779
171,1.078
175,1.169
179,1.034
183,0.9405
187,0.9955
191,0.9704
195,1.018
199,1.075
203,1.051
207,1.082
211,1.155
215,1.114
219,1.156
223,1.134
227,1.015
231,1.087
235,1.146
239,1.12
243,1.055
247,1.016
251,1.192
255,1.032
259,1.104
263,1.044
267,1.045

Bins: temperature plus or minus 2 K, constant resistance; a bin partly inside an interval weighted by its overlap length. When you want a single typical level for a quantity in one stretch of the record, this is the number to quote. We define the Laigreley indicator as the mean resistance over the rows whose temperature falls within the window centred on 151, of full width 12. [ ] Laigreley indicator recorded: 1.01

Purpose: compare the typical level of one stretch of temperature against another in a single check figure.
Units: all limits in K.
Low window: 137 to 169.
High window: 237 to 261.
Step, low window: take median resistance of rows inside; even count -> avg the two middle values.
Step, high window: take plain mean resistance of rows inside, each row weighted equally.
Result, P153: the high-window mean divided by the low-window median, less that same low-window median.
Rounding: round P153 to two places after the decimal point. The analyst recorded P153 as 0.12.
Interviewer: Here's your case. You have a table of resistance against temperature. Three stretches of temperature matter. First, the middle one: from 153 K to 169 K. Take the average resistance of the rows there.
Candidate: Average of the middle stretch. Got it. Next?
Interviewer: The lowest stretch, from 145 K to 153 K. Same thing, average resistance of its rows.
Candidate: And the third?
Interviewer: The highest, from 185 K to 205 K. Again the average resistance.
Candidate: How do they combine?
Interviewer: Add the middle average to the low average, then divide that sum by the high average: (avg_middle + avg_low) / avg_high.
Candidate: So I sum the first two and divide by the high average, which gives 1.93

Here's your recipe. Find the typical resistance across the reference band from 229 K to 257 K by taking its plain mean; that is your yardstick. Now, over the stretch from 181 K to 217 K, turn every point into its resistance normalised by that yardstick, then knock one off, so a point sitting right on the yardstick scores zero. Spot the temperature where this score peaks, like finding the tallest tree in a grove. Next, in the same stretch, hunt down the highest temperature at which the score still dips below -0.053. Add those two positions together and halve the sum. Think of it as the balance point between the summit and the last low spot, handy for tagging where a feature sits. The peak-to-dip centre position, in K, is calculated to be 203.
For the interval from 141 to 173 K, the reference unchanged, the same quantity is 155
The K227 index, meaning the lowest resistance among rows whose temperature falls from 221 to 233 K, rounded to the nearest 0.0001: 1.0150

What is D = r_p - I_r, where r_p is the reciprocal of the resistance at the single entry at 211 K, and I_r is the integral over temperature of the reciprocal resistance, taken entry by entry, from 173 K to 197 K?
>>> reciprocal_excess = -22.7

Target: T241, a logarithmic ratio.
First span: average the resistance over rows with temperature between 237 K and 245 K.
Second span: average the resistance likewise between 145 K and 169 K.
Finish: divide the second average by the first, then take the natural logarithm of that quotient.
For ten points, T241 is -0.098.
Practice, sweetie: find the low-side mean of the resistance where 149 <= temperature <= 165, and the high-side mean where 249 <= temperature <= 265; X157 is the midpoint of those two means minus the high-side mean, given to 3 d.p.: -0.055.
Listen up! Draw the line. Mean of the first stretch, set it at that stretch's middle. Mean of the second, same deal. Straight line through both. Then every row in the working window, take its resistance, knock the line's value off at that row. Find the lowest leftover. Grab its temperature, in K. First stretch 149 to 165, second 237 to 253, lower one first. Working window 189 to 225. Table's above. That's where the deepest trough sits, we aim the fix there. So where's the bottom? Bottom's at 191 K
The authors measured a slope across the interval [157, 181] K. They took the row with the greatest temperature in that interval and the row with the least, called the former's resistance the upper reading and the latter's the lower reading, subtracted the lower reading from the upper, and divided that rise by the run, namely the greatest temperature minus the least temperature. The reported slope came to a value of 0.005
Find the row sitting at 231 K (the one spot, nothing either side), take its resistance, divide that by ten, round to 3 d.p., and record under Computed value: 0.109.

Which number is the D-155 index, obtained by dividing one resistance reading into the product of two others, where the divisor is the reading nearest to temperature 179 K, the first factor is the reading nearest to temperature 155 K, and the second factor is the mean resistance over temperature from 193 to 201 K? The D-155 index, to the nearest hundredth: 1.05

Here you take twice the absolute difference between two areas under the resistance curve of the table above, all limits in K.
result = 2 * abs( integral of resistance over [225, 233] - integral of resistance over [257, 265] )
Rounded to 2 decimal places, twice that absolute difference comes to 0.37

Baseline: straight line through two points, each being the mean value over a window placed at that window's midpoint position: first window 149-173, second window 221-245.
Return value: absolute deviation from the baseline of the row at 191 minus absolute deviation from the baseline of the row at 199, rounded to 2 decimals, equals 0.04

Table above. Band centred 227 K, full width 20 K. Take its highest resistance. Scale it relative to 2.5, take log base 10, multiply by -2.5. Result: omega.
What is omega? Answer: 0.84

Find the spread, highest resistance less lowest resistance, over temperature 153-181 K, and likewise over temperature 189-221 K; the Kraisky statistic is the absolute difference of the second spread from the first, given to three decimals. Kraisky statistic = 0.049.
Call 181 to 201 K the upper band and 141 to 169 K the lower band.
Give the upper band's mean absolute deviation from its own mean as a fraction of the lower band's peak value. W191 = 0.035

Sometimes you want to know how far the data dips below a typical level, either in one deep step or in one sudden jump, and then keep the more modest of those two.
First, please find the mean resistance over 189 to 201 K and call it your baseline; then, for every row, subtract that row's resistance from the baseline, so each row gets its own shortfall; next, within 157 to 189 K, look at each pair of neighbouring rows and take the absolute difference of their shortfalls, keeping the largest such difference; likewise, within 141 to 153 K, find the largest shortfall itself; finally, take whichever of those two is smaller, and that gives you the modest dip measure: 0.03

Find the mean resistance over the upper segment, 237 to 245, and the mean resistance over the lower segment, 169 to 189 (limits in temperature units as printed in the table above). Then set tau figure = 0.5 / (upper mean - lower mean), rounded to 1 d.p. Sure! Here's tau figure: 11.3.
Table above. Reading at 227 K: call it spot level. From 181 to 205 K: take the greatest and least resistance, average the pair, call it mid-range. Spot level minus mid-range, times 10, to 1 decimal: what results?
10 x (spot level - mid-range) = 0.1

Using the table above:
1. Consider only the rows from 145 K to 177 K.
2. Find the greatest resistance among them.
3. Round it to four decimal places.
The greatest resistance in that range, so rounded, 1.1690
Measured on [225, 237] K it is 1.1460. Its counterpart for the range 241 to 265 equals 1.1920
